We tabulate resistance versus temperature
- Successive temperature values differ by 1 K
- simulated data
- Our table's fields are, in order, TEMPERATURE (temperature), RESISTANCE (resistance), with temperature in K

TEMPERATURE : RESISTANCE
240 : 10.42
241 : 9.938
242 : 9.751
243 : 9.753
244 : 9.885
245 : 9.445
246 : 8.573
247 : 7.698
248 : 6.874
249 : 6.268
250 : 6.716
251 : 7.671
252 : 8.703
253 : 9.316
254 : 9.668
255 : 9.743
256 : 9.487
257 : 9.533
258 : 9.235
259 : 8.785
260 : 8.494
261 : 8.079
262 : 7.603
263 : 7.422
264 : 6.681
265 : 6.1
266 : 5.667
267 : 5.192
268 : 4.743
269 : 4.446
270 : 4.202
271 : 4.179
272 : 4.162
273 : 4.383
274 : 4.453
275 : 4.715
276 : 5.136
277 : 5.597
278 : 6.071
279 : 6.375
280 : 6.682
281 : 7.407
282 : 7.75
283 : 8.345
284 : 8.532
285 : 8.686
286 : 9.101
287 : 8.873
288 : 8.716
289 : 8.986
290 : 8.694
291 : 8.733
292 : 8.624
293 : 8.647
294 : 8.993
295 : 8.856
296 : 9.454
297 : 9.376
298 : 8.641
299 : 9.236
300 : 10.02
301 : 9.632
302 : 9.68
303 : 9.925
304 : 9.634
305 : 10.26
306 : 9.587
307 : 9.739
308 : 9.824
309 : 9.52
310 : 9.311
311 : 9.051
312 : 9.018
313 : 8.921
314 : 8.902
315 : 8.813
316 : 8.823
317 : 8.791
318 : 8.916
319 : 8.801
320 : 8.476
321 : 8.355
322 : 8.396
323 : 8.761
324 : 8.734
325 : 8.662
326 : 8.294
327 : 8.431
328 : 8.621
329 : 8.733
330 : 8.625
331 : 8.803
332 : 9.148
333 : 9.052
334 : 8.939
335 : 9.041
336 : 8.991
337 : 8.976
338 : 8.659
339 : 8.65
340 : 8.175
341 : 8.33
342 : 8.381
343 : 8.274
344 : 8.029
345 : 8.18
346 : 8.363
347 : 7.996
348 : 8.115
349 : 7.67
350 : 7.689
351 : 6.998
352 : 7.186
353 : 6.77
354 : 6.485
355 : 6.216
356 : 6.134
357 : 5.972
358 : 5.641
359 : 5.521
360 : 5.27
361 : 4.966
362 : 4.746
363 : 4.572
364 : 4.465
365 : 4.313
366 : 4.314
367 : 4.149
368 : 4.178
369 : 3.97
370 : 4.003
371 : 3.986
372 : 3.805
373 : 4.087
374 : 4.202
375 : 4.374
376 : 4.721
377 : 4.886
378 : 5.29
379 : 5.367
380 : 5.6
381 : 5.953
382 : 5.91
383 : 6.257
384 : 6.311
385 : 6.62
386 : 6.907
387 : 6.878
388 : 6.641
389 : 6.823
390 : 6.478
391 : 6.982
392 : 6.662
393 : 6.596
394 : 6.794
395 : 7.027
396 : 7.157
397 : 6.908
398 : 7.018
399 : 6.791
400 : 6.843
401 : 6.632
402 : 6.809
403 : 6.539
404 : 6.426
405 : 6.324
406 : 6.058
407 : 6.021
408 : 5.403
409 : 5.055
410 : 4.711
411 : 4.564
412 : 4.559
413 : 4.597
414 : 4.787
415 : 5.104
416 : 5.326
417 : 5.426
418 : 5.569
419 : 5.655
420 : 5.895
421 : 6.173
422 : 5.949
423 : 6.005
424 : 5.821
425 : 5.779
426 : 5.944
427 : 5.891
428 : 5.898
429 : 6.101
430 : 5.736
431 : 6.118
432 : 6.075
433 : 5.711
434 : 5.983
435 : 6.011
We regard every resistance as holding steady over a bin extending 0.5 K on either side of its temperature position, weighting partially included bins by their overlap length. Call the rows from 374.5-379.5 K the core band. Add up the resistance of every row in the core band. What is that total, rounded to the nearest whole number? 25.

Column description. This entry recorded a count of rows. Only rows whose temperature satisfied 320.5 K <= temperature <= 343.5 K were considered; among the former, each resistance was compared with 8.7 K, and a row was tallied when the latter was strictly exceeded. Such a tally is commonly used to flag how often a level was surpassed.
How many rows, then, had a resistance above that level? 10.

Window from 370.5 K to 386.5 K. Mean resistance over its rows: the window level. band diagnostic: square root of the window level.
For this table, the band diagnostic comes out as 2.30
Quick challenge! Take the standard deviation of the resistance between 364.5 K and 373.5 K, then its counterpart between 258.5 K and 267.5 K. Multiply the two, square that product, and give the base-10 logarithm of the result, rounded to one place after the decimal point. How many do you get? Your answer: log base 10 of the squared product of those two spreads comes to -1.4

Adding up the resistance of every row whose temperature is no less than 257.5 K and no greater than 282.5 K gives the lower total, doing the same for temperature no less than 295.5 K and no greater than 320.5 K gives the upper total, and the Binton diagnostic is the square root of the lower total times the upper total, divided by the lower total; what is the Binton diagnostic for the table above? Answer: 1.23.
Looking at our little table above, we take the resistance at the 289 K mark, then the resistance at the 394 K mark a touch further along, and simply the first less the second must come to 2.2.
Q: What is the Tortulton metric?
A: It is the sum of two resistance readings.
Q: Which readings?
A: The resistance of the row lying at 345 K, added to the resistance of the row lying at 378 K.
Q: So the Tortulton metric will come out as 13.5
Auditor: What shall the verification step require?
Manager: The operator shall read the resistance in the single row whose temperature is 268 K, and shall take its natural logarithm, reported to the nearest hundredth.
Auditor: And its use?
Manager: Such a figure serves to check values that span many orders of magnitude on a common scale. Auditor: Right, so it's 1.56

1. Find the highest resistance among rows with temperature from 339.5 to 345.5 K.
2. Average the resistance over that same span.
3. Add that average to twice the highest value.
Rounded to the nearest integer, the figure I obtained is 25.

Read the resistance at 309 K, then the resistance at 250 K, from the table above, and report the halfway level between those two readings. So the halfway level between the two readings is 8.1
